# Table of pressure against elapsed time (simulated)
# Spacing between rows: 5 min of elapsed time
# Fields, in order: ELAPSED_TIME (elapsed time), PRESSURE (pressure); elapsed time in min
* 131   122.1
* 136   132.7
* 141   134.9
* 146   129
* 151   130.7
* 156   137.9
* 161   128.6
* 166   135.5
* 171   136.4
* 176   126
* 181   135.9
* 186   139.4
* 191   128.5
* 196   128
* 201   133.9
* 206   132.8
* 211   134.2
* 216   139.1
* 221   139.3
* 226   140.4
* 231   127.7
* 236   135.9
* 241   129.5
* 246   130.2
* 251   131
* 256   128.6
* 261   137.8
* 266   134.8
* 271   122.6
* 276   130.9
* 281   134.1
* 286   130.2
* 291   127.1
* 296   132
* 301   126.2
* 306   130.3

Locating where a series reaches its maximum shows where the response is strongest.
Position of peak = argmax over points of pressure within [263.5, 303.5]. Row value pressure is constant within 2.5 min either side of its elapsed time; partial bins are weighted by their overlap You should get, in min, 266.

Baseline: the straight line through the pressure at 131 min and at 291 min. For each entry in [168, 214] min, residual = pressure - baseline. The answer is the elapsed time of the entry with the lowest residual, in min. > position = 176 min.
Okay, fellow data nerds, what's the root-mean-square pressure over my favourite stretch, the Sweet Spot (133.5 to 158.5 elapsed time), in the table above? 133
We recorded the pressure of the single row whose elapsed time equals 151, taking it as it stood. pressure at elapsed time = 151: 130.7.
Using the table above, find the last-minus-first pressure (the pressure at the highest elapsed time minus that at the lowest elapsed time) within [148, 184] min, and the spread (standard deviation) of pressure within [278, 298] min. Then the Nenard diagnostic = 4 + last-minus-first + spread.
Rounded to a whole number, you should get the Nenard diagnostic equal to 12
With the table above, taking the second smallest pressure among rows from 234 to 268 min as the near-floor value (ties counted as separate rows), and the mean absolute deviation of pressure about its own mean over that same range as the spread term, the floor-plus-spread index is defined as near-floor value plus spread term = 132.6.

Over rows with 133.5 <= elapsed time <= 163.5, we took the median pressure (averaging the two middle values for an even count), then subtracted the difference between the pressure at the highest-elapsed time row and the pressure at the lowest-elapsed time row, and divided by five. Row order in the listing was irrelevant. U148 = 27.2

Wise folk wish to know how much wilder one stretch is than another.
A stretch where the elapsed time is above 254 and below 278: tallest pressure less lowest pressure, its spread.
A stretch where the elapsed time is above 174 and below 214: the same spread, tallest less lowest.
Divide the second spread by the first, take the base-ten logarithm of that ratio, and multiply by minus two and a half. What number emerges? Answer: 0.14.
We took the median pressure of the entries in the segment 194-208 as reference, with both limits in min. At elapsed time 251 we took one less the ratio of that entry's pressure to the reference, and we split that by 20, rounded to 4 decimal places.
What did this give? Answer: 0.0007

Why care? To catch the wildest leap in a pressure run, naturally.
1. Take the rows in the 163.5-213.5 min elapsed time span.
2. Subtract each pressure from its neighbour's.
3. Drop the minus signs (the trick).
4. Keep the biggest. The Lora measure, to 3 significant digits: 10.9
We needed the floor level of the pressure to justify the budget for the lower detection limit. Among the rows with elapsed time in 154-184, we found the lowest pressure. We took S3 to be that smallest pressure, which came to 126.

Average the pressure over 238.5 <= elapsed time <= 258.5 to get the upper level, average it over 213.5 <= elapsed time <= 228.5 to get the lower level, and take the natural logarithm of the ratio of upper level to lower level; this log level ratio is -0.073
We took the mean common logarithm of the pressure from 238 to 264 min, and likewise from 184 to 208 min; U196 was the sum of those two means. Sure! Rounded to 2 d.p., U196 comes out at 4.24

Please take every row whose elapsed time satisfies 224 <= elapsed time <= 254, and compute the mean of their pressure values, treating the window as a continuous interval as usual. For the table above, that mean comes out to 132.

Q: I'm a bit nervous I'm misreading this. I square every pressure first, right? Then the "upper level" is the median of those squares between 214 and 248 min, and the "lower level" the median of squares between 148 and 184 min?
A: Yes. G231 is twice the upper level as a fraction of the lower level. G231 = 2.01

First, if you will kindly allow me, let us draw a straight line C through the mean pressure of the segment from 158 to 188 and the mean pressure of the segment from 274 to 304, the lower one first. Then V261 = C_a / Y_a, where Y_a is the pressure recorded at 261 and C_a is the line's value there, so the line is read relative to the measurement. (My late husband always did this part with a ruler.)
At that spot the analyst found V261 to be 0.95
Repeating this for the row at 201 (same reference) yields 0.99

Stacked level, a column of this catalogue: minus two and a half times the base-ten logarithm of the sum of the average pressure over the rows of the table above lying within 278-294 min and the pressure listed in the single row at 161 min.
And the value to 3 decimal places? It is -6.034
